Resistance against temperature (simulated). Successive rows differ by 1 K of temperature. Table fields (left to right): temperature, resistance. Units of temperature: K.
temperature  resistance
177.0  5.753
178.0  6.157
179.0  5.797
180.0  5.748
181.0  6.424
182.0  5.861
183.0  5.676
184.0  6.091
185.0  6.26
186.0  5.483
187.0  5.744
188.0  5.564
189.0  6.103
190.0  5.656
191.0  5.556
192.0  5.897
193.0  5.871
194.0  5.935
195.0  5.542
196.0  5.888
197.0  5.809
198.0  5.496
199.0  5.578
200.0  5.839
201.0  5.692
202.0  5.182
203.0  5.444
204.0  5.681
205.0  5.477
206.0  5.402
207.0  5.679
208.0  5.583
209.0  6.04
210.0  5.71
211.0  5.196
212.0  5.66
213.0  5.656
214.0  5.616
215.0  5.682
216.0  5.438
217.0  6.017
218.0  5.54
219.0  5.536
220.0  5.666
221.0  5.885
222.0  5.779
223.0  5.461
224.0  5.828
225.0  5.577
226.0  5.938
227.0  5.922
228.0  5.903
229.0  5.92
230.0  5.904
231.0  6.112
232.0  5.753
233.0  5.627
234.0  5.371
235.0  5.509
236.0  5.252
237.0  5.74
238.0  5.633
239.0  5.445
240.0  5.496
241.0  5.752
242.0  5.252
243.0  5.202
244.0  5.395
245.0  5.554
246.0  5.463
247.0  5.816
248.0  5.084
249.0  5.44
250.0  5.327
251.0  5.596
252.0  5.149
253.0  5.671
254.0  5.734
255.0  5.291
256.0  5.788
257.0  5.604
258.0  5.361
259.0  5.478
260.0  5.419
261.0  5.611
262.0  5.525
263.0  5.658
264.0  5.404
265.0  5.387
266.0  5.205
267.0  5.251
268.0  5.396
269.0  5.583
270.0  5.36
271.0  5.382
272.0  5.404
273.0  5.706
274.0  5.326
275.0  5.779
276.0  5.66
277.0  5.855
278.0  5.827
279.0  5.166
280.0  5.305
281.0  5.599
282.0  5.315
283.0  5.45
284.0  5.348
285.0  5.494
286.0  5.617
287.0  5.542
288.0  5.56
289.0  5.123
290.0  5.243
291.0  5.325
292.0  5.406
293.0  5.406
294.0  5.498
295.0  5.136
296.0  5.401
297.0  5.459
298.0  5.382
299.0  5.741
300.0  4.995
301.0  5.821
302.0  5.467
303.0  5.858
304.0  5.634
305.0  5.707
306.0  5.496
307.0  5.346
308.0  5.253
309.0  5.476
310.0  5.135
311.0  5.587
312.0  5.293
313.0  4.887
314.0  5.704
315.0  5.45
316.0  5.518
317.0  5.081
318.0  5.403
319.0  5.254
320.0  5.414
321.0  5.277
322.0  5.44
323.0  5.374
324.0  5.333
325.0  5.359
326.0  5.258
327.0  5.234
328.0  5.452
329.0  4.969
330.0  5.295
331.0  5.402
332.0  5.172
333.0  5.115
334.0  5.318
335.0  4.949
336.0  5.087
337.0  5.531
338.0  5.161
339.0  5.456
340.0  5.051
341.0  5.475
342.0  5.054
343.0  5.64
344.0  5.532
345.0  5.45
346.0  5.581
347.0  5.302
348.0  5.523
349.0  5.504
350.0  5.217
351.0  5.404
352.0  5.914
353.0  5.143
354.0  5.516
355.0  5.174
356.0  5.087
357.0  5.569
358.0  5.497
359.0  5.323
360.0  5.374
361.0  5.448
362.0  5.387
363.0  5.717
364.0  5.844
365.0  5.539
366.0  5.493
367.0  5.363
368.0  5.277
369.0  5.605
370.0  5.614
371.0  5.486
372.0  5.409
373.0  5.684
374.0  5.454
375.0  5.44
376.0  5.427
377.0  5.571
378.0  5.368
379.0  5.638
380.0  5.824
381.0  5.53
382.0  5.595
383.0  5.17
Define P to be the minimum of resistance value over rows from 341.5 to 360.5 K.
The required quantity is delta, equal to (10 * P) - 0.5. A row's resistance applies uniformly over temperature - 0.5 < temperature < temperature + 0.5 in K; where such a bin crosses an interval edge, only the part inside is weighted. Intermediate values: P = 5.054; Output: 50.0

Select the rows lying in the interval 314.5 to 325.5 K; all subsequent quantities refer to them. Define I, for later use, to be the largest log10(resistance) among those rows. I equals 0.742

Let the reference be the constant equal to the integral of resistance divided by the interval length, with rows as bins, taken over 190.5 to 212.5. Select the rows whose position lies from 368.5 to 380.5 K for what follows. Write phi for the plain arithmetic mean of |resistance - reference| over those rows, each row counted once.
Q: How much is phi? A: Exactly 0.14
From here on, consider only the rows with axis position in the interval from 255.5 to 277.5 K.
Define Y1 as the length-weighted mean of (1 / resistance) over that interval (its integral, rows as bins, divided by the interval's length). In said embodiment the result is 0.182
